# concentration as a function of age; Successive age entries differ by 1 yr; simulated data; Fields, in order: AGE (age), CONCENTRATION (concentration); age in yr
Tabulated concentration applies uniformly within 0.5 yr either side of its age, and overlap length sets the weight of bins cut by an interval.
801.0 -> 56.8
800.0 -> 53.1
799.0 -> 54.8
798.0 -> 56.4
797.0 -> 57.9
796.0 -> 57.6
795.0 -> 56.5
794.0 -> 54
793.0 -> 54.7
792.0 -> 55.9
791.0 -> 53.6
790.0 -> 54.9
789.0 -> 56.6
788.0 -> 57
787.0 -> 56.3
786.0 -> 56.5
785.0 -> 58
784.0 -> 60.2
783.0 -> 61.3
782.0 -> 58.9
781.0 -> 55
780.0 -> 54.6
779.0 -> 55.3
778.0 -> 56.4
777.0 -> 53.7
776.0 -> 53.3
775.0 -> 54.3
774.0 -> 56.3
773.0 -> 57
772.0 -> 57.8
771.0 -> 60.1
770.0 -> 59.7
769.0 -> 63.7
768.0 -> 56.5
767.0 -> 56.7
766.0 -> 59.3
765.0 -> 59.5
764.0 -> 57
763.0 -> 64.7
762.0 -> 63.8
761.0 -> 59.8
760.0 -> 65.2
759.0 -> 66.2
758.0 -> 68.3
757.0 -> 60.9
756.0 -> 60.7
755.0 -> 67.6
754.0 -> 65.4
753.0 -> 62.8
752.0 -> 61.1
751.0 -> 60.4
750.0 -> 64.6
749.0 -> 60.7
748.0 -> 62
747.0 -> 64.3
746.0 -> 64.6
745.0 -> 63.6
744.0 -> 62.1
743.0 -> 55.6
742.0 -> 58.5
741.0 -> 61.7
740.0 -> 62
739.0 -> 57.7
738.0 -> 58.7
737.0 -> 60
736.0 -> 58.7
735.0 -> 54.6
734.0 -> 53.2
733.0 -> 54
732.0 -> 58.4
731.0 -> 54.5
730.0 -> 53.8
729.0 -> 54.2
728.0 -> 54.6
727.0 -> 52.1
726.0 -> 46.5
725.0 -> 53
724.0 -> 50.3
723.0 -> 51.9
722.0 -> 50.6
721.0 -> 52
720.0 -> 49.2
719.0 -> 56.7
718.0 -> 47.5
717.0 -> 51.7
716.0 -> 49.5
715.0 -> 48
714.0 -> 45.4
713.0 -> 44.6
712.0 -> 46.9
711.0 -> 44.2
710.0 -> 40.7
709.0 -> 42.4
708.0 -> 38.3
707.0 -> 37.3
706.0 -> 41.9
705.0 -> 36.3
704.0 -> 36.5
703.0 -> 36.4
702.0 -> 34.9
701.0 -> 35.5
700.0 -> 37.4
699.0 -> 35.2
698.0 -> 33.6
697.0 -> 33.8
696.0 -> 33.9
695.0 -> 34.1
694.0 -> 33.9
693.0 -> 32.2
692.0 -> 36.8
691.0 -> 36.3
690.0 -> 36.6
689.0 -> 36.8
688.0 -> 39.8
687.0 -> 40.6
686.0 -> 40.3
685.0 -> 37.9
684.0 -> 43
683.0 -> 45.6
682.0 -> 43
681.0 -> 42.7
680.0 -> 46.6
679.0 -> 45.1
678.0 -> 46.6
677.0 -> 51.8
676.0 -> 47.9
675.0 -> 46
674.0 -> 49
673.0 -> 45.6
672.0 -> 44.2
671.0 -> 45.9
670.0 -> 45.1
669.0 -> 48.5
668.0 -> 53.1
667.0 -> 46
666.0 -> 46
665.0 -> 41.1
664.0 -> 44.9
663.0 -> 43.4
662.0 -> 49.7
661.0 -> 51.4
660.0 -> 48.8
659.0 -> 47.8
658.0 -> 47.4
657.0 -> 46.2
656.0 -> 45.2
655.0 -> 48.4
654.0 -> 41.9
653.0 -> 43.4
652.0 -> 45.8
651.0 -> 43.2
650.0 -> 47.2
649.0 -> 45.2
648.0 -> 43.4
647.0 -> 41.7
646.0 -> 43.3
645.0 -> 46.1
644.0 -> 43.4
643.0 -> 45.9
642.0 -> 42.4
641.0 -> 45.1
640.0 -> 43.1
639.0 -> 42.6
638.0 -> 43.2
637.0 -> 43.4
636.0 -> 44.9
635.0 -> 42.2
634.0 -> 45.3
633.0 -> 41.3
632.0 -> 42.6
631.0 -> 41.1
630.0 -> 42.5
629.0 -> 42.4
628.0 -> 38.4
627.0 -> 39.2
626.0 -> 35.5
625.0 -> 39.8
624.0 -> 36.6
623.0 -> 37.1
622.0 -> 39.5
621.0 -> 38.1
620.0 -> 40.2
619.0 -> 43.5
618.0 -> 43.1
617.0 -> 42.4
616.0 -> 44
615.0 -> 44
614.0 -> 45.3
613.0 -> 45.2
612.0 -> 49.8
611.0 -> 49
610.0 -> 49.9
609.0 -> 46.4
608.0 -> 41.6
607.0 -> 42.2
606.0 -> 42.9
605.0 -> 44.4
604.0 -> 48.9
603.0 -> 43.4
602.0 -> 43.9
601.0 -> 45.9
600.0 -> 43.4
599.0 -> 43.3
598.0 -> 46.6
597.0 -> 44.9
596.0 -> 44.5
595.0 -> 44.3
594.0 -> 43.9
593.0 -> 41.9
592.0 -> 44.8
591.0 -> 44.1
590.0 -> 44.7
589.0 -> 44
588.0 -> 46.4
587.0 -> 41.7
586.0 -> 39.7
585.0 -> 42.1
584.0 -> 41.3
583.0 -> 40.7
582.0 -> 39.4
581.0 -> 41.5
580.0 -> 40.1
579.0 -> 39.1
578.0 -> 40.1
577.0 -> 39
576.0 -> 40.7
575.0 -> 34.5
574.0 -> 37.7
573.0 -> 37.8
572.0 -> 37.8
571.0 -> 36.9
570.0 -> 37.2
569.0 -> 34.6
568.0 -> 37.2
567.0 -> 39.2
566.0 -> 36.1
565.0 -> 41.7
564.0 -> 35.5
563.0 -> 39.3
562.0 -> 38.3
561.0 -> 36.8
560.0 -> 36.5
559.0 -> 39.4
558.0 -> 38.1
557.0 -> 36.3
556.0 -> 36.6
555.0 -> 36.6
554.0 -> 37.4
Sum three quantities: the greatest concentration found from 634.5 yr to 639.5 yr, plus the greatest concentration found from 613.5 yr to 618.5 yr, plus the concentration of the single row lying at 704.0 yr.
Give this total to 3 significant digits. 127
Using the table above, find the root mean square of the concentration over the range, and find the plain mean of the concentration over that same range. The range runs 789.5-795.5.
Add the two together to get 110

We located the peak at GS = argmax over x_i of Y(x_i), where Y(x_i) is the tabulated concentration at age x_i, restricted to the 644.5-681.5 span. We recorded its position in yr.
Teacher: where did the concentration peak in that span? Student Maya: 668.0 yr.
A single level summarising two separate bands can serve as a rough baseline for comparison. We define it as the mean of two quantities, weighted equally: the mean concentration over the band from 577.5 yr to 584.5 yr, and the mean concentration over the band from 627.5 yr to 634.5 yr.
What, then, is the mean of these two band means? 41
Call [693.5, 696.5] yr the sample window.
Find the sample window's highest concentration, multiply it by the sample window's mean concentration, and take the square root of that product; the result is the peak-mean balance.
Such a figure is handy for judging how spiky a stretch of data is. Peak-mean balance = 34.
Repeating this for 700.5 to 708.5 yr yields 39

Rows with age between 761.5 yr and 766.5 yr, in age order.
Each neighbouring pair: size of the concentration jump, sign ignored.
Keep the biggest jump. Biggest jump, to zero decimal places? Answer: 8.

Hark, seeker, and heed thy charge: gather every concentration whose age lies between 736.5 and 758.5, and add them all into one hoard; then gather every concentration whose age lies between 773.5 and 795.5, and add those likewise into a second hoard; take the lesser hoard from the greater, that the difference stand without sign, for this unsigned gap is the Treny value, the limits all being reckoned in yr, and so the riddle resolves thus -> 130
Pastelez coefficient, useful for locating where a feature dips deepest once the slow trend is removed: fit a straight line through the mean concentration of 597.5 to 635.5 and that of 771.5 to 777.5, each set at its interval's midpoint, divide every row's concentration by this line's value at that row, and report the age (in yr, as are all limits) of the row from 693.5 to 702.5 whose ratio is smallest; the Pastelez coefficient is 698.0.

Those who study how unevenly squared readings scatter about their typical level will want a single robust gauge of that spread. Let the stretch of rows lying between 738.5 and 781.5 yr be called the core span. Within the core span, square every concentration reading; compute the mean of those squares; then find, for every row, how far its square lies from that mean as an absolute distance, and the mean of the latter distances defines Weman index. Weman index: 398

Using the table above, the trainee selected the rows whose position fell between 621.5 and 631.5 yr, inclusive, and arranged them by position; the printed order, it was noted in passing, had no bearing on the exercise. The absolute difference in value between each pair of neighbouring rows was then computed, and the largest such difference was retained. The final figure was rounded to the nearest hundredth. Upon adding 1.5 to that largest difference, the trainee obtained 5.80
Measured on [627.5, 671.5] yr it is 8.60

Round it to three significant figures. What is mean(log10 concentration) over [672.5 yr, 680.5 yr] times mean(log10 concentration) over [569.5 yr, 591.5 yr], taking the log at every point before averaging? 2.69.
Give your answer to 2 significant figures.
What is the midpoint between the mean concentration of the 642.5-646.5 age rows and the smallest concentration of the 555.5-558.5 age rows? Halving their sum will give 40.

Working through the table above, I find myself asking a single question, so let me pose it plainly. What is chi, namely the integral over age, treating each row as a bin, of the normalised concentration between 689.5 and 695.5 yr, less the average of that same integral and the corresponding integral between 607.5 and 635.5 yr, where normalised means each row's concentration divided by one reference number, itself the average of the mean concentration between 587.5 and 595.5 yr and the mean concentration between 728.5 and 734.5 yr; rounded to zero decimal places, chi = -10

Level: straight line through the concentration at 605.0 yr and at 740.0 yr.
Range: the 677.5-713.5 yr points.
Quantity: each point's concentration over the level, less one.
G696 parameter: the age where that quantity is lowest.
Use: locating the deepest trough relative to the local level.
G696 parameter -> 693.0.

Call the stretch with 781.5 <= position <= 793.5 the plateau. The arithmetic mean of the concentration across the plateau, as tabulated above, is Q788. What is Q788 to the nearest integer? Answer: 57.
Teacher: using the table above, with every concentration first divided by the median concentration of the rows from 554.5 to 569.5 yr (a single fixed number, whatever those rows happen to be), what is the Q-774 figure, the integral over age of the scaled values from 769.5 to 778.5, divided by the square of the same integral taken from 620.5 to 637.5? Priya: 0.039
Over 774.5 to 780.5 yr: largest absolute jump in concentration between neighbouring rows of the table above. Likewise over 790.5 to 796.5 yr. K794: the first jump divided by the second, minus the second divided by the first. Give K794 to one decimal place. 0.2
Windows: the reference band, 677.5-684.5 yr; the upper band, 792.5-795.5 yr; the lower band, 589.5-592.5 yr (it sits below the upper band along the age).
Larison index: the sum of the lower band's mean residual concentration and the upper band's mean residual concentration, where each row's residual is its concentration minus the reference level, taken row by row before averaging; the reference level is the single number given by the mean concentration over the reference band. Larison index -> 10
